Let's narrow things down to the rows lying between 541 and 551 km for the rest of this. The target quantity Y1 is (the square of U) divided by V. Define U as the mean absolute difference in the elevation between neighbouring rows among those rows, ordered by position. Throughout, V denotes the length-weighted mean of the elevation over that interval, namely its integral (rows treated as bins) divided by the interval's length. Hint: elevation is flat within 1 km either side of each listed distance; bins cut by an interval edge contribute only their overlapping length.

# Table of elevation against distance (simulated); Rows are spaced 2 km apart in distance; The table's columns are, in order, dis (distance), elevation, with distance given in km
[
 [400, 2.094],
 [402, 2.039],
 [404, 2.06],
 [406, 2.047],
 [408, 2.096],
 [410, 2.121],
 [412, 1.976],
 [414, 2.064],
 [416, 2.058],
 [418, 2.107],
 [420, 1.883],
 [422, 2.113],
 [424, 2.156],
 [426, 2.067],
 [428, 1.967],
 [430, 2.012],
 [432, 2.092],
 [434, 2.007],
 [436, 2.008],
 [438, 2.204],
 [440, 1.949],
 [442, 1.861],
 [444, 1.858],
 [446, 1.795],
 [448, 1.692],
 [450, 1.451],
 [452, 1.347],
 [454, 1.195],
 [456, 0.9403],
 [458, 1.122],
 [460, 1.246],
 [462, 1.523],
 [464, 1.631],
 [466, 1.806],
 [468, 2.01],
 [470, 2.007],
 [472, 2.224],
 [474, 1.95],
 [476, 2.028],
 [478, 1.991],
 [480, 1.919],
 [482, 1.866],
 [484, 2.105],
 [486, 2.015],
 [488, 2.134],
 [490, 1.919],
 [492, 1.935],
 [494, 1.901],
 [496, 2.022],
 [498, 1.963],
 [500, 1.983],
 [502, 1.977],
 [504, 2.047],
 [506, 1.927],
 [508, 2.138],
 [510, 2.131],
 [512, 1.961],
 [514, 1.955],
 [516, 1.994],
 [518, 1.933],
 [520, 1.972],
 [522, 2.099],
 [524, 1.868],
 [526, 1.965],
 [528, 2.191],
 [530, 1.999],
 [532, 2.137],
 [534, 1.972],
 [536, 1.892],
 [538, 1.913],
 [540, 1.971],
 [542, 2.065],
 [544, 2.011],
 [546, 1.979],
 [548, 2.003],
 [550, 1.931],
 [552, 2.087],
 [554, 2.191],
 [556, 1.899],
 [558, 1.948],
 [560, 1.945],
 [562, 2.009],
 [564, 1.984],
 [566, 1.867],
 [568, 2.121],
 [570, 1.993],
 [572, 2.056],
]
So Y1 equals 0.0010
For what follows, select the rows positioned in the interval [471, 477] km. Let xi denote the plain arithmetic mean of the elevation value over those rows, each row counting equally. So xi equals 2.07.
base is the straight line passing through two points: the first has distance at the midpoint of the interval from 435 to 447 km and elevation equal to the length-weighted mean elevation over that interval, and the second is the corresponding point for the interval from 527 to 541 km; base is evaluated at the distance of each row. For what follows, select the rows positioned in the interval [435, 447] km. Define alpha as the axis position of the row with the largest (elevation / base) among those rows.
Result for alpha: 438 km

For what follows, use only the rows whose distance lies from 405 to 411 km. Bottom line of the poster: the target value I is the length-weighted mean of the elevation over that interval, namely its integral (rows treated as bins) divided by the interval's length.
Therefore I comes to 2.09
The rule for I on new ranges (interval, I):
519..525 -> 1.98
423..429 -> 2.06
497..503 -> 1.97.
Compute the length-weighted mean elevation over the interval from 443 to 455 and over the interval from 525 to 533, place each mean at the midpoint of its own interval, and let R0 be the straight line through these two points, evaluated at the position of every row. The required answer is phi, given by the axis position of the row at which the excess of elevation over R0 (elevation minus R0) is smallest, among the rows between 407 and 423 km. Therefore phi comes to 420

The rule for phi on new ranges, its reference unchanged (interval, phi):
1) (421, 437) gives 436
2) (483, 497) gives 494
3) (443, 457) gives 456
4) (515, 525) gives 524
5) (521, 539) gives 536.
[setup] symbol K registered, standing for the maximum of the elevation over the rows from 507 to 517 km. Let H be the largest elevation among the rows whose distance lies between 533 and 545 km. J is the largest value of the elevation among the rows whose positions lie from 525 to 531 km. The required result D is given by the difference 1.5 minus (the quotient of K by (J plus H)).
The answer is 1.00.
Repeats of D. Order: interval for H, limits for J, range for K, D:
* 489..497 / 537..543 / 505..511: 0.98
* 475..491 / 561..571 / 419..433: 0.99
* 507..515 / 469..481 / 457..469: 1.04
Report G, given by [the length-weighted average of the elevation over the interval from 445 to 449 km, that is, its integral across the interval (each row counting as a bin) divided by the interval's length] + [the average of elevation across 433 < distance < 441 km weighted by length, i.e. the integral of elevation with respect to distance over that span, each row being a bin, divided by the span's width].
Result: 3.79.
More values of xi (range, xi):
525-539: 2.01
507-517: 2.04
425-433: 2.03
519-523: 2.04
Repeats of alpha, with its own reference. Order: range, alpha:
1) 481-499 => 488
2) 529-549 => 532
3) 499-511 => 508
